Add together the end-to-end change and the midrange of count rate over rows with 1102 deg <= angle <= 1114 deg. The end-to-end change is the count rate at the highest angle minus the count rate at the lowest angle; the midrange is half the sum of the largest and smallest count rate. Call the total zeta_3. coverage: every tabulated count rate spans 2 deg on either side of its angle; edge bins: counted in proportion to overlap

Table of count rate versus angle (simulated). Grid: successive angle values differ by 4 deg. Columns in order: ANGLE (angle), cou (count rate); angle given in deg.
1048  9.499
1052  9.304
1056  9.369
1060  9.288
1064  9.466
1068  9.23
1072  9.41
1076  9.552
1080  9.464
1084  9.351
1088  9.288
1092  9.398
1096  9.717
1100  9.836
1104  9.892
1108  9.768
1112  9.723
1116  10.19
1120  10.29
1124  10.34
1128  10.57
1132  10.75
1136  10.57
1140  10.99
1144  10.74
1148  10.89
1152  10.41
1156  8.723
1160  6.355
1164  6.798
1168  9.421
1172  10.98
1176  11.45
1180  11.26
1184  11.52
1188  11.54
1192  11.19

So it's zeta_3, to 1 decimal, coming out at 9.6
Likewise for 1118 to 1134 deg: 11.0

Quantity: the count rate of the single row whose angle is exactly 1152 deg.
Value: 10.41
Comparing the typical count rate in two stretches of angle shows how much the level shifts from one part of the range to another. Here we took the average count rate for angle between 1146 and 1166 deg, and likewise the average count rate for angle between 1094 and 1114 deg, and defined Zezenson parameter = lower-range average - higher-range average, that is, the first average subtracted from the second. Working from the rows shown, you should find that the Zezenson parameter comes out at 1.2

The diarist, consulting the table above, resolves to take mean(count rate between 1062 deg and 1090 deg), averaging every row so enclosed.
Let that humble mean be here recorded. 9.39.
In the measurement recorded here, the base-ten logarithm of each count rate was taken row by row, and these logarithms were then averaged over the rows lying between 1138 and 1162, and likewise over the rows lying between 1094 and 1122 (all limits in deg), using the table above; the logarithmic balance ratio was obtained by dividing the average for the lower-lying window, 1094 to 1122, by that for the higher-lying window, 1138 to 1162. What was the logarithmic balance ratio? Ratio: 1.02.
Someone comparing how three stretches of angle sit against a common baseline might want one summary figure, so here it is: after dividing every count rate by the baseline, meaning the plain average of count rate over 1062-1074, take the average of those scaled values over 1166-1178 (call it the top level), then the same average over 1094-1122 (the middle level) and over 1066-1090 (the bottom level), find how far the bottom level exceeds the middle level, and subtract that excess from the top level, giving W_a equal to 1.19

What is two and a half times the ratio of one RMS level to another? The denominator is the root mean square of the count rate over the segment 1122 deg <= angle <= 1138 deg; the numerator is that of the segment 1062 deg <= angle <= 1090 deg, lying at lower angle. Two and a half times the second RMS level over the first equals 2.22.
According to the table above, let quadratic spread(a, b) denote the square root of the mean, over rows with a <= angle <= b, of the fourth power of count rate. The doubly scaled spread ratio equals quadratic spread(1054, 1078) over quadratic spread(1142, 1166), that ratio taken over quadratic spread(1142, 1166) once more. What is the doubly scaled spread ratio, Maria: 0.011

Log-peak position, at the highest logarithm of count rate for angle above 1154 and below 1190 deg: 1188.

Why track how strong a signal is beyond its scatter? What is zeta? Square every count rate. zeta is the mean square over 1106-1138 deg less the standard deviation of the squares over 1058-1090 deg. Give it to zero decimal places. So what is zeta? 104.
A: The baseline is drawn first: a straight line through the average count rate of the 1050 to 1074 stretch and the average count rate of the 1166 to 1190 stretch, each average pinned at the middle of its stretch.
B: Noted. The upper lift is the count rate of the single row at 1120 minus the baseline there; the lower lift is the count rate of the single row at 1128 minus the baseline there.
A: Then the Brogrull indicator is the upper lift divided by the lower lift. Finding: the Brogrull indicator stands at 0.39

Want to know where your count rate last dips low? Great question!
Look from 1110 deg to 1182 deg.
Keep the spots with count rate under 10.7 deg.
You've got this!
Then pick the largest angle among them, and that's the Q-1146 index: 1168 deg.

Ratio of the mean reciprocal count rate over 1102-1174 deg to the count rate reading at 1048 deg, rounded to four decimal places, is 0.0109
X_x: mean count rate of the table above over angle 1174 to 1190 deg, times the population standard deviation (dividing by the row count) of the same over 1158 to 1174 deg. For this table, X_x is 21.7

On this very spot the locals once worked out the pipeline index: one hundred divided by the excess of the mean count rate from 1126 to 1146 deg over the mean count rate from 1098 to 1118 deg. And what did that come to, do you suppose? 119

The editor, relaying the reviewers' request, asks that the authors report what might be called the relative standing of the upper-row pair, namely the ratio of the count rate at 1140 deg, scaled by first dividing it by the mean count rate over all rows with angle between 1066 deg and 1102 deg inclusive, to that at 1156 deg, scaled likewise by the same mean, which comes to 1.26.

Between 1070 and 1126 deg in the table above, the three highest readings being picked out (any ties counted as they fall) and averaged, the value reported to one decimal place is 10.3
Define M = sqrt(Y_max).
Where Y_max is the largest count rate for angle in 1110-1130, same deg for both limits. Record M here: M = 3.25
